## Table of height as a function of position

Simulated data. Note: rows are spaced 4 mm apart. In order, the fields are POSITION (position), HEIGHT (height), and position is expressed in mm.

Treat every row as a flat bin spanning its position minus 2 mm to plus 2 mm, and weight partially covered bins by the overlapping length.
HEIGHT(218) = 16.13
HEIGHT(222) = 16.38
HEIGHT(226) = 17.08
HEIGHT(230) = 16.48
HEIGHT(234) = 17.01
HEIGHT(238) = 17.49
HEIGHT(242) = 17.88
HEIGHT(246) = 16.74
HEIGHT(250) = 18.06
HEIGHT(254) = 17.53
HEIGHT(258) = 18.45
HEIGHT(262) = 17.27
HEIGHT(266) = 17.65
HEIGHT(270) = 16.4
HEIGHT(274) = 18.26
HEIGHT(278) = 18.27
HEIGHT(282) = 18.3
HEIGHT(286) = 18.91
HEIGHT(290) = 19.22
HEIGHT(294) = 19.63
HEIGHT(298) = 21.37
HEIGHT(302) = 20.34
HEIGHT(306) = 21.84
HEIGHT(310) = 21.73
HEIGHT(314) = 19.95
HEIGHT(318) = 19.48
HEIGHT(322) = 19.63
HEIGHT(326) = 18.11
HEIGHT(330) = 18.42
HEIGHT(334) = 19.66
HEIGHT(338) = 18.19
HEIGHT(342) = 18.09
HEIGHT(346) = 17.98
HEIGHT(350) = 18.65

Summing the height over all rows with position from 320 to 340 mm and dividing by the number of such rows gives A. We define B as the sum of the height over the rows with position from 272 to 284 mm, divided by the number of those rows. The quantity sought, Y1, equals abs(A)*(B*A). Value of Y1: 6461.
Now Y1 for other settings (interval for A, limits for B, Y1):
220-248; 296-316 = 6088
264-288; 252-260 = 5806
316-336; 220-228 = 6078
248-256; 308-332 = 6192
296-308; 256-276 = 7900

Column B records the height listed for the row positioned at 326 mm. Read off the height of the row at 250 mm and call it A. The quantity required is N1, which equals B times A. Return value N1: 327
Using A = 18.06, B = 18.11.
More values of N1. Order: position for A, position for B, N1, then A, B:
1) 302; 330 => 375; 20.34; 18.42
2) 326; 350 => 338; 18.11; 18.65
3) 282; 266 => 323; 18.3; 17.65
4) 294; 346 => 353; 19.63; 17.98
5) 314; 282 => 365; 19.95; 18.3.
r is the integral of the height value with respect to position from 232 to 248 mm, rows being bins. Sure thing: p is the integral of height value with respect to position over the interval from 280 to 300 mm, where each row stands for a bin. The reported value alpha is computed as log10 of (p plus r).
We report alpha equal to 2.82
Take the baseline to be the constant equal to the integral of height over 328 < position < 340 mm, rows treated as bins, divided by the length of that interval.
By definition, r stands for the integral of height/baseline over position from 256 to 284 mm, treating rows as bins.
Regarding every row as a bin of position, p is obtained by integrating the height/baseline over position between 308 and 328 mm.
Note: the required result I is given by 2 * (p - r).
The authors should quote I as -11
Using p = 21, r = 27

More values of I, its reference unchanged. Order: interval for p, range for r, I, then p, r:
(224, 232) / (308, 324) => -20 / 7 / 17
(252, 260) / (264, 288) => -31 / 8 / 23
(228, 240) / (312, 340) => -35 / 11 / 28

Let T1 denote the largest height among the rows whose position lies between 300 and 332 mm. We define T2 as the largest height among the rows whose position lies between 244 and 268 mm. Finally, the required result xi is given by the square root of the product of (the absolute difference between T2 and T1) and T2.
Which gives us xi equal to 7.9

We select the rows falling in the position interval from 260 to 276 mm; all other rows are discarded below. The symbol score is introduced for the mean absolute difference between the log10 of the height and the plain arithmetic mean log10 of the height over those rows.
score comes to 0.0140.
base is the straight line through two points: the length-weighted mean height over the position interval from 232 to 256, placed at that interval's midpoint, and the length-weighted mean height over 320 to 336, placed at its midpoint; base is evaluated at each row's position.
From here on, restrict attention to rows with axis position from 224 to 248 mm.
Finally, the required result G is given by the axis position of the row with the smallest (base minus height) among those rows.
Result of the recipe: 242 mm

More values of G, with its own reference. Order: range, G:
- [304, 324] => 306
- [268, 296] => 294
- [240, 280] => 258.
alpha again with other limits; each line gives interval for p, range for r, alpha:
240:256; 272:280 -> 2.63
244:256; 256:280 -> 2.80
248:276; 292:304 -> 2.87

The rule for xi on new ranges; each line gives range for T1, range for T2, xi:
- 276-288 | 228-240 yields 5.0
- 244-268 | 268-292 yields 3.8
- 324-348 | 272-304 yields 6.0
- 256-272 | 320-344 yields 4.9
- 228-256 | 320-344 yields 5.6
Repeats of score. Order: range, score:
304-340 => 0.0219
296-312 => 0.0101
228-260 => 0.0134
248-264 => 0.0104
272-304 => 0.0193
